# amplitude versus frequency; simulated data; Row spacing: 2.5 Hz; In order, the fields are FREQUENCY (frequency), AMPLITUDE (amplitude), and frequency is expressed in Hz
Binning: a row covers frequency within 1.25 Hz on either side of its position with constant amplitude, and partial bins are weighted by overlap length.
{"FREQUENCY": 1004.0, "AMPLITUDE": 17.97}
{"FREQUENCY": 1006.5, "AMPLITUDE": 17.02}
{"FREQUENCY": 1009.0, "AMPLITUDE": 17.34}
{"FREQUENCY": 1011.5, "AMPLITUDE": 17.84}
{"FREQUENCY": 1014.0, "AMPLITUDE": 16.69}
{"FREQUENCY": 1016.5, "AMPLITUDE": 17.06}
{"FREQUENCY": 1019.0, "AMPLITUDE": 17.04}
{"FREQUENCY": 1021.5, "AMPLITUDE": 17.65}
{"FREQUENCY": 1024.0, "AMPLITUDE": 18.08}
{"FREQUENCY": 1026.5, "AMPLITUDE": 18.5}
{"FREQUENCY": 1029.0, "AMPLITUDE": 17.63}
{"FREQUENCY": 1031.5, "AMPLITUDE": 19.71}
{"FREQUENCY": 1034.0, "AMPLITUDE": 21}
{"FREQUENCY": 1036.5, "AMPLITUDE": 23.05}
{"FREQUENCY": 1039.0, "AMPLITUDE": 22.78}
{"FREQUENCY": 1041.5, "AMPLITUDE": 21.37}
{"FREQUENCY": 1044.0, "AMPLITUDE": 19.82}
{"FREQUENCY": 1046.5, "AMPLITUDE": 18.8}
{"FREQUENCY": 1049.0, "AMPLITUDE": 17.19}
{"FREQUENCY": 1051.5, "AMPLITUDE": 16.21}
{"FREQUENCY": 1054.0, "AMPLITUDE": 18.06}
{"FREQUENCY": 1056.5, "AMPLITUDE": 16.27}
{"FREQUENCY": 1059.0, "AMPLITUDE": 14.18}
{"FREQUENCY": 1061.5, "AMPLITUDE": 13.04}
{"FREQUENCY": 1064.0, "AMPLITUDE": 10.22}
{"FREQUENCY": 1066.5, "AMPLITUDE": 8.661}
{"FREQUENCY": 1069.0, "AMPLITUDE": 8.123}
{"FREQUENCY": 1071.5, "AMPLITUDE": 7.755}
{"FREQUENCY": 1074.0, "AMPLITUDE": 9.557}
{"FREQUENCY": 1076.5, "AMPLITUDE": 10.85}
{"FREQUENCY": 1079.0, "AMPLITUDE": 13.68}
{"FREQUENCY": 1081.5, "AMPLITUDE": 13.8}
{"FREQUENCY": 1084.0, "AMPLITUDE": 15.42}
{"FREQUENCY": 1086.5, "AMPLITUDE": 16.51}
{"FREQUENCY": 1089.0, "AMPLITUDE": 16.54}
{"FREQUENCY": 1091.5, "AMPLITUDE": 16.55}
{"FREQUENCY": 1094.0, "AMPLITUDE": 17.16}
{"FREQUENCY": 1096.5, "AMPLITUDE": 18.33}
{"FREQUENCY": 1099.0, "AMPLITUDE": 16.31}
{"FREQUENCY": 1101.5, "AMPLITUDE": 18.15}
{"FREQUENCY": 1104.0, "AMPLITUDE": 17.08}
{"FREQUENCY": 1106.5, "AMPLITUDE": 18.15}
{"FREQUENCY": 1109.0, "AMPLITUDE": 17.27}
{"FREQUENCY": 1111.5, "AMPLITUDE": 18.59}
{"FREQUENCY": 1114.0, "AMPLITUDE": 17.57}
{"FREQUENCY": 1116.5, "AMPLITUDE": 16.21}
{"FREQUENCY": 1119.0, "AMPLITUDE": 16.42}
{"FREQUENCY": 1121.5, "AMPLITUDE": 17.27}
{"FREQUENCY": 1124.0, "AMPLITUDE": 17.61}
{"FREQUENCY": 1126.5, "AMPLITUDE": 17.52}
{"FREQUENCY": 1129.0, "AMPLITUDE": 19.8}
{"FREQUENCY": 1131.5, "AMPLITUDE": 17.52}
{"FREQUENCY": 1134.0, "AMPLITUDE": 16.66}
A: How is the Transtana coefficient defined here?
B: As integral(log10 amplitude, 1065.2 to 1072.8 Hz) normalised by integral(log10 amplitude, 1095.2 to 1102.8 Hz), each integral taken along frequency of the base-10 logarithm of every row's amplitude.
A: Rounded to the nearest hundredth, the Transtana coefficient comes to 0.73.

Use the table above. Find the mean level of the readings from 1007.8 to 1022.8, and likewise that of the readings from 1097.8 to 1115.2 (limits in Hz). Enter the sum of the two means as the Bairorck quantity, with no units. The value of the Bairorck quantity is 35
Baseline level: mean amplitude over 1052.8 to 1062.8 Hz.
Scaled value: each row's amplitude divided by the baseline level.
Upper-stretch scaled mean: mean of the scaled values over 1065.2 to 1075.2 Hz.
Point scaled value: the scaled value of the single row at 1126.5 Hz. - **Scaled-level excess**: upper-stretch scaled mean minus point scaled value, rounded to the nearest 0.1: -0.6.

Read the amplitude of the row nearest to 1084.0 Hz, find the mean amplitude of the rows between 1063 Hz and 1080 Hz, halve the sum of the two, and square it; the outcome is 159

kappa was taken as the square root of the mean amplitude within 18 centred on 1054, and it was 4.0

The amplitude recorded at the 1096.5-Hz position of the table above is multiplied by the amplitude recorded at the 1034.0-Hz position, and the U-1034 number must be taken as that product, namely 385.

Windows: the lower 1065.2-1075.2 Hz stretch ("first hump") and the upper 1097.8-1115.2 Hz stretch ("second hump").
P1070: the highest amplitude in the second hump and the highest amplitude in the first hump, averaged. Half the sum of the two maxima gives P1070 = 14.1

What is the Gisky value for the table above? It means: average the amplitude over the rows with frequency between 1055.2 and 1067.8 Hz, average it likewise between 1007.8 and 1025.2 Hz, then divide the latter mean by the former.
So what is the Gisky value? 1.4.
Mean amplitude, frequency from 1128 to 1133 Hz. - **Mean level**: 19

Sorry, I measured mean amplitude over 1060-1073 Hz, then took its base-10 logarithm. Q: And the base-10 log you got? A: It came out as 0.98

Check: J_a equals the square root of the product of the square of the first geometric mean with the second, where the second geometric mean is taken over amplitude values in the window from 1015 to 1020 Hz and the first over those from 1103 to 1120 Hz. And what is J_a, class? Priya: 71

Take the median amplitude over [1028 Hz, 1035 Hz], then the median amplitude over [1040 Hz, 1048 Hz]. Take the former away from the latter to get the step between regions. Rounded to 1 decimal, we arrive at 0.1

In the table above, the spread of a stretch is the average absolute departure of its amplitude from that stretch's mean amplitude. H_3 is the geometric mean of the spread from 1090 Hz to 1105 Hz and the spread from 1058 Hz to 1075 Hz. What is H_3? 1.1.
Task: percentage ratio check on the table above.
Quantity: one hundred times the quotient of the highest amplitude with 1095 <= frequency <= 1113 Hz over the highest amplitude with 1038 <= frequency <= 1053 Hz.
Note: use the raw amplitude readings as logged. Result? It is 82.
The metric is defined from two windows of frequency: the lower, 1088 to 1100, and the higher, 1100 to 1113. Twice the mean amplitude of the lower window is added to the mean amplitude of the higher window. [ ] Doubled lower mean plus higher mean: 52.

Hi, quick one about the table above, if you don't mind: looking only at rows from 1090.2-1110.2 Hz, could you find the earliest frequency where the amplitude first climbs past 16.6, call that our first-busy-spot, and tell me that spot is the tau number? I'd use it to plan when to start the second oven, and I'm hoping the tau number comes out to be 1094.0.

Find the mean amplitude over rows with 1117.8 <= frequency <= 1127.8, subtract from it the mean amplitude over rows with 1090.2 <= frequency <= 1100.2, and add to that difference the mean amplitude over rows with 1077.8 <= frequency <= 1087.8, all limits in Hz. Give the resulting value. 15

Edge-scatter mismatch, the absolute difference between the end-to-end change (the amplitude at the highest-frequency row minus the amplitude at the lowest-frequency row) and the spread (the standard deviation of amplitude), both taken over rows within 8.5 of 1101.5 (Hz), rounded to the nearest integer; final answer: 1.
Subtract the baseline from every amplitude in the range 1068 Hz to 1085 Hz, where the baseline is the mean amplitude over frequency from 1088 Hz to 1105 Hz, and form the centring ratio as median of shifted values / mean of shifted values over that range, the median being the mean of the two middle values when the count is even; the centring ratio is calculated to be 1.1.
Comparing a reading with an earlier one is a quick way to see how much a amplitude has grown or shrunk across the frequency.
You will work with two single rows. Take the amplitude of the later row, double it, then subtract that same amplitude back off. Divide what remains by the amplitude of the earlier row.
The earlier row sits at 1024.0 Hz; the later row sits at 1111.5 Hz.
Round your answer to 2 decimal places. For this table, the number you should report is 1.03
